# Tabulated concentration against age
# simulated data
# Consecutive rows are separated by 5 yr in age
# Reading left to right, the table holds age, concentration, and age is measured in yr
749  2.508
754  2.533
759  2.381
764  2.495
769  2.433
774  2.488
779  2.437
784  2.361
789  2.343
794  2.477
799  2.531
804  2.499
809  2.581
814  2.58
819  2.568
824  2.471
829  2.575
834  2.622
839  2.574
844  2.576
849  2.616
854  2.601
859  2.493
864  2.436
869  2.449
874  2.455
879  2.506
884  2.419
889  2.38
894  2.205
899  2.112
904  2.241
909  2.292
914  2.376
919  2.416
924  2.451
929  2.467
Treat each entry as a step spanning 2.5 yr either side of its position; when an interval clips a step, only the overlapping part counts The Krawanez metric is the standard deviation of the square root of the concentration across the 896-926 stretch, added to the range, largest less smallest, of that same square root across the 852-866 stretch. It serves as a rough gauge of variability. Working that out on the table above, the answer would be 0.09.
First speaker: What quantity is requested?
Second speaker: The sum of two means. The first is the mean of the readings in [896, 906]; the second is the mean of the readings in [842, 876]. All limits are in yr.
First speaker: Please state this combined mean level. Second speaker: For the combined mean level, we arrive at 4.69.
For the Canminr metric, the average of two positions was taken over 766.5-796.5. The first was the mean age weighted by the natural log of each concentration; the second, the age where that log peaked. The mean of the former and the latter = 777.7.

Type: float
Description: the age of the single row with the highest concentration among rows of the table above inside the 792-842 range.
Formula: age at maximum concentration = 834 yr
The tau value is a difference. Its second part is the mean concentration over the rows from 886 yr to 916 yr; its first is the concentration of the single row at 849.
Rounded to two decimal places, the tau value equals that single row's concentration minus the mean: 0.35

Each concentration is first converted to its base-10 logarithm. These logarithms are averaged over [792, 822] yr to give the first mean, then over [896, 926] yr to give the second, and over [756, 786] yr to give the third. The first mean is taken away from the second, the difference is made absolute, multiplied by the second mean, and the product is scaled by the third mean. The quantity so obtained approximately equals 0.006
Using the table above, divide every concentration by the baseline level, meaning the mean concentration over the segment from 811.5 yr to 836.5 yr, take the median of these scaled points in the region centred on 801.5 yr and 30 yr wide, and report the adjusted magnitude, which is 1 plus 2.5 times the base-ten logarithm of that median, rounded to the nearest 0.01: 0.98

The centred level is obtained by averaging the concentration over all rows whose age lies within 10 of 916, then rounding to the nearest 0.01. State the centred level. 2.38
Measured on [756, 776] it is 2.45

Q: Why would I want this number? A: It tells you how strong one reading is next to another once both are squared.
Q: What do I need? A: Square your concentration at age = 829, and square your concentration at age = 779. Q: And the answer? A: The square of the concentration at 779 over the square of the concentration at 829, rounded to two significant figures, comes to 0.90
